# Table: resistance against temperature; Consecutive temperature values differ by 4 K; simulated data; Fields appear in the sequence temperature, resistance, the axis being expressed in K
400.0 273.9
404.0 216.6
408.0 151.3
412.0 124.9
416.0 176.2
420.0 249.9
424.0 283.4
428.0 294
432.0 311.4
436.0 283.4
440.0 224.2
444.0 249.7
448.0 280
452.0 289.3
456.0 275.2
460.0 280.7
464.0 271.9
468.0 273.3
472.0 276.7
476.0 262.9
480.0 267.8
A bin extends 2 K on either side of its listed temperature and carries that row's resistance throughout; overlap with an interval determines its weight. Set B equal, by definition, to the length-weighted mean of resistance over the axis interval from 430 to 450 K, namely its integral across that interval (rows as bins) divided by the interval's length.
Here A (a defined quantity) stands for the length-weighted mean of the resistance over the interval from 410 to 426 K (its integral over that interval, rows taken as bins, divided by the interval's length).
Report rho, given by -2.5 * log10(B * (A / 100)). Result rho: -6.9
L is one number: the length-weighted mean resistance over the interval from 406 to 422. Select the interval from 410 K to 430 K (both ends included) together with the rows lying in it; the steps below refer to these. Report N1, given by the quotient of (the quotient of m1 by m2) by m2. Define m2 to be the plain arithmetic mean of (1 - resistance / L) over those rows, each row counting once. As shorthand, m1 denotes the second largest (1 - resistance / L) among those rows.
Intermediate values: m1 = 0.00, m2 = -0.285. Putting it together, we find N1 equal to 0.0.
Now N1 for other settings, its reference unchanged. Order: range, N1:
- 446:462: -1.6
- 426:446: -1.4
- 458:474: -1.7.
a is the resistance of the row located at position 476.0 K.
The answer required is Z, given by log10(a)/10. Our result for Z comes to 0.242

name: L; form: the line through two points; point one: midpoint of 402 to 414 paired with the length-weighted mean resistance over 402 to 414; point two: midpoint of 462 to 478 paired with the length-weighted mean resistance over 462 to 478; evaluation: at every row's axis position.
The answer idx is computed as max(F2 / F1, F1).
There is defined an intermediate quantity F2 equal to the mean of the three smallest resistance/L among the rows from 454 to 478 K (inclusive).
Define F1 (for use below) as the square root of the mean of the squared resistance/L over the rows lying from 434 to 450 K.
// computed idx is 1.17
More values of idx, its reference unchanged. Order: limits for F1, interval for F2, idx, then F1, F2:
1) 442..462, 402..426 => 1.15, 1.15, 0.880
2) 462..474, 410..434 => 1.02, 1.02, 1.023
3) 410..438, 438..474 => 1.30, 1.30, 1.017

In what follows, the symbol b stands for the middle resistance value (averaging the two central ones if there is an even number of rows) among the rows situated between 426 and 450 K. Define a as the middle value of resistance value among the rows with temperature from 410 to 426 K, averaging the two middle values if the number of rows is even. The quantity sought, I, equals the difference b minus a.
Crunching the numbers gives 69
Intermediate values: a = 213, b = 282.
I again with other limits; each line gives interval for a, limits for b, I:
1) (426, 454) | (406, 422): -120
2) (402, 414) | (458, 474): 124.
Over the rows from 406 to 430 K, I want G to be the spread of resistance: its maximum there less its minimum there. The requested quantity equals 169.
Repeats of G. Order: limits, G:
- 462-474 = 5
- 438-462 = 65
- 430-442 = 87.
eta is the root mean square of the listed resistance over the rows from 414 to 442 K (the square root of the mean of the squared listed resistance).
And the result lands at 264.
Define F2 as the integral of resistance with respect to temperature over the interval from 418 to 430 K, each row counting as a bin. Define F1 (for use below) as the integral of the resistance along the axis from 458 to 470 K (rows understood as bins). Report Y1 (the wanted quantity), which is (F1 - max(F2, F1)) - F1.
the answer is -3309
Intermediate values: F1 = 3304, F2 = 3309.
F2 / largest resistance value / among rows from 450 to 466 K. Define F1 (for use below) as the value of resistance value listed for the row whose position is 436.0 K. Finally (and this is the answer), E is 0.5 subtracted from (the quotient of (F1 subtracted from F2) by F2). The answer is -0.48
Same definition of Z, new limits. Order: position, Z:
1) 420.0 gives 0.240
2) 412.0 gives 0.210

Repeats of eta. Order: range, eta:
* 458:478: 273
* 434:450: 260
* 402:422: 189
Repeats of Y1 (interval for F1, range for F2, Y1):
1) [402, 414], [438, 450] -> -3016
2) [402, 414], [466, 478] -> -3252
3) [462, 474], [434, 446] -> -3288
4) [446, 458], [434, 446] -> -3378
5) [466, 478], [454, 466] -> -3311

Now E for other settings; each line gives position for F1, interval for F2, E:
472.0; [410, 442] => -0.39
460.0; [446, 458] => -0.47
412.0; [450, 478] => 0.07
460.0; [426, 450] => -0.40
